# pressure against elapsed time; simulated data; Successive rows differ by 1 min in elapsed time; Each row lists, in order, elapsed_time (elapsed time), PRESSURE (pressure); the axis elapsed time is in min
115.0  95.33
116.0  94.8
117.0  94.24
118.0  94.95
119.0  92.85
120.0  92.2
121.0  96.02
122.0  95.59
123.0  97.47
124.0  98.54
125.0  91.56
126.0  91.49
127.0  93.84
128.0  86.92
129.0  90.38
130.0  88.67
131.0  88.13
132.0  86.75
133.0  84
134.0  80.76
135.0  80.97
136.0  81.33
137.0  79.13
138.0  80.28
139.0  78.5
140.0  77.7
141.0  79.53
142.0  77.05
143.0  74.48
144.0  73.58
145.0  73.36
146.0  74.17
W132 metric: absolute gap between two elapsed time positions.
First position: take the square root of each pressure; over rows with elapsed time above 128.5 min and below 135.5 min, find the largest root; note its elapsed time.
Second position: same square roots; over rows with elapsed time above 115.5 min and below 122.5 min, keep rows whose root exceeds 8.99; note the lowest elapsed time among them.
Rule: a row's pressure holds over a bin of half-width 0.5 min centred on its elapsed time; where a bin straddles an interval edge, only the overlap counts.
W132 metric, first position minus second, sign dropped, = 13 min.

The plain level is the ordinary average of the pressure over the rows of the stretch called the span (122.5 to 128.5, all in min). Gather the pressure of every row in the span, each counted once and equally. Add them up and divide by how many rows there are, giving 93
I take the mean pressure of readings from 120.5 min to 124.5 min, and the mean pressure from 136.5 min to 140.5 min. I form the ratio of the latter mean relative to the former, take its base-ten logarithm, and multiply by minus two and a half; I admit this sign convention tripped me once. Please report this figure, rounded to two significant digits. 0.22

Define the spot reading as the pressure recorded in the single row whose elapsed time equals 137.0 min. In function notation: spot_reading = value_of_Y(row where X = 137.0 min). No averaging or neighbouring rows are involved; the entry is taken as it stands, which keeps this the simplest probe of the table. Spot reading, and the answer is 79.13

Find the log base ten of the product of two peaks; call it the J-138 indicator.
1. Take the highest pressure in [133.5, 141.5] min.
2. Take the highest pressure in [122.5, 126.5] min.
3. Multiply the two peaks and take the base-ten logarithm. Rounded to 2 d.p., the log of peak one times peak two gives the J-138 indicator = 3.90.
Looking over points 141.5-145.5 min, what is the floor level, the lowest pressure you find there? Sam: 73.36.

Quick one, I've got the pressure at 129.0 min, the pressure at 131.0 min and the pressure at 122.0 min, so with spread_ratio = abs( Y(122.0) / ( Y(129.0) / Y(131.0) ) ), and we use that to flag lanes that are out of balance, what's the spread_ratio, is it 93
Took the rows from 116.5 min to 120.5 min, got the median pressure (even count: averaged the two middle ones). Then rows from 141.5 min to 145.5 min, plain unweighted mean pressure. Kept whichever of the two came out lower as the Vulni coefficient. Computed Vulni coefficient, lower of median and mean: 75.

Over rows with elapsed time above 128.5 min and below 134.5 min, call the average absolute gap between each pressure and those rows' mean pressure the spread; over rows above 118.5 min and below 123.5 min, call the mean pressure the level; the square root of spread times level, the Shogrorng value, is 16.0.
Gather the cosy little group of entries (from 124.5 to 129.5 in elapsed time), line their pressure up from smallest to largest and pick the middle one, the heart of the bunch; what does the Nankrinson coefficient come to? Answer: 91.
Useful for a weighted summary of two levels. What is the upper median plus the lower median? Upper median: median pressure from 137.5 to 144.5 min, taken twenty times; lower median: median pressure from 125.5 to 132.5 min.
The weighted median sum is 1643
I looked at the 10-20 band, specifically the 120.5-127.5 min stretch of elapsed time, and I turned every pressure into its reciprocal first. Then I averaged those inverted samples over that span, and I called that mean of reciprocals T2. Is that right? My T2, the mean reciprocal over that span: 0.0105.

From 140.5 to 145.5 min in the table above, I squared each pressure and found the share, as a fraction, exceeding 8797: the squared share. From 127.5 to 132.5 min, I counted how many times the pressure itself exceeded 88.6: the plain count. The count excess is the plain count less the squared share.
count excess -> 2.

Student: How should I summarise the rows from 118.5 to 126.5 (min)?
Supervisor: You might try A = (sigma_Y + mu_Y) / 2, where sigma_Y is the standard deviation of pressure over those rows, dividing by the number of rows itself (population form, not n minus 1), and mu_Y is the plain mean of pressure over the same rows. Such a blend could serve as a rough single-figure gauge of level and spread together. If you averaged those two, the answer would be 48.5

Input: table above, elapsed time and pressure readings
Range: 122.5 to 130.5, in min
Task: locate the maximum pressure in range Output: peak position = 124.0 min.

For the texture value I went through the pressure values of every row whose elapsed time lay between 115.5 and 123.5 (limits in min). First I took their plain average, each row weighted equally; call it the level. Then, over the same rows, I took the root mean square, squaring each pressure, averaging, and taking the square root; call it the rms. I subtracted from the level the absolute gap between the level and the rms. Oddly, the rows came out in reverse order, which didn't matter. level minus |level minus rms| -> 95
